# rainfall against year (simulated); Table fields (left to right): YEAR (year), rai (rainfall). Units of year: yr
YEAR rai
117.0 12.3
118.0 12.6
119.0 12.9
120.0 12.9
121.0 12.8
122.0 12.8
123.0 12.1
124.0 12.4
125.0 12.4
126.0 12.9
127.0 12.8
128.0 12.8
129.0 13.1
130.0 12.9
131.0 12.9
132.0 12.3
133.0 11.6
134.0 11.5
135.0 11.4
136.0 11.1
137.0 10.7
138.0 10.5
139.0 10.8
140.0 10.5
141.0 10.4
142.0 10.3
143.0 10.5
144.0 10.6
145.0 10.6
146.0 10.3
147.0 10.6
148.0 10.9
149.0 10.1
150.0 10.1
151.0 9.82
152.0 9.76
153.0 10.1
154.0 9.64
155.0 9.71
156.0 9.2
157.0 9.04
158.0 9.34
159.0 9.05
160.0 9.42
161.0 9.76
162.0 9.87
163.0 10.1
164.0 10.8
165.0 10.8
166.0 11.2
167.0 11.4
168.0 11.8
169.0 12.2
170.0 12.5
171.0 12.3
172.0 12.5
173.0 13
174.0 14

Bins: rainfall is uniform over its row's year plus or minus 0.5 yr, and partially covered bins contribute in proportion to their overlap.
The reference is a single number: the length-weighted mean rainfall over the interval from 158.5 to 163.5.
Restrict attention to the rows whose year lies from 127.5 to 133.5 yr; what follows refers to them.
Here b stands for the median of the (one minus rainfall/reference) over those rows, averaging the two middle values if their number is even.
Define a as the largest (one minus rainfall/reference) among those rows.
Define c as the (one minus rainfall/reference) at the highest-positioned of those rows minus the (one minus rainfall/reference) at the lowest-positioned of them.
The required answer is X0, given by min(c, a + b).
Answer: -0.54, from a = -0.203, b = -0.33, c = 0.12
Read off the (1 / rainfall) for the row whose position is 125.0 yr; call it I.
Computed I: 0.0806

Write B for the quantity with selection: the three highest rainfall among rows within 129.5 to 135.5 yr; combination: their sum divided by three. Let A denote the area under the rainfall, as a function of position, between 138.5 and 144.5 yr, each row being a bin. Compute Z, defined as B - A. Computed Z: -50.4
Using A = 63.1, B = 12.7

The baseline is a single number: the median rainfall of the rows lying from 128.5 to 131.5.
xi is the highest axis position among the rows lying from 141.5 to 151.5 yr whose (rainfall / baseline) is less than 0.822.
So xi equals 151.0 yr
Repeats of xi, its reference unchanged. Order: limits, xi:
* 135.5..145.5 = 145.0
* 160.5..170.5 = 163.0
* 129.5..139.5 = 138.0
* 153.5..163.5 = 163.0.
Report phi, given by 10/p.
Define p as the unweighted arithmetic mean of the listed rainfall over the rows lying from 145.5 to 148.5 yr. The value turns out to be 0.94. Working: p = 10.6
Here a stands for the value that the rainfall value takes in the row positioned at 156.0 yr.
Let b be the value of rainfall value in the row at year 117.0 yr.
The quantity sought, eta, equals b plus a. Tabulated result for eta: 21.5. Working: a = 9.2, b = 12.3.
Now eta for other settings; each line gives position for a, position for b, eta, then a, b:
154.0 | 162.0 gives 19.5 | 9.64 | 9.87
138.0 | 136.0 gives 21.6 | 10.5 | 11.1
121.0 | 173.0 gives 25.8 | 12.8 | 13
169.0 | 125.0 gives 24.6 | 12.2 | 12.4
